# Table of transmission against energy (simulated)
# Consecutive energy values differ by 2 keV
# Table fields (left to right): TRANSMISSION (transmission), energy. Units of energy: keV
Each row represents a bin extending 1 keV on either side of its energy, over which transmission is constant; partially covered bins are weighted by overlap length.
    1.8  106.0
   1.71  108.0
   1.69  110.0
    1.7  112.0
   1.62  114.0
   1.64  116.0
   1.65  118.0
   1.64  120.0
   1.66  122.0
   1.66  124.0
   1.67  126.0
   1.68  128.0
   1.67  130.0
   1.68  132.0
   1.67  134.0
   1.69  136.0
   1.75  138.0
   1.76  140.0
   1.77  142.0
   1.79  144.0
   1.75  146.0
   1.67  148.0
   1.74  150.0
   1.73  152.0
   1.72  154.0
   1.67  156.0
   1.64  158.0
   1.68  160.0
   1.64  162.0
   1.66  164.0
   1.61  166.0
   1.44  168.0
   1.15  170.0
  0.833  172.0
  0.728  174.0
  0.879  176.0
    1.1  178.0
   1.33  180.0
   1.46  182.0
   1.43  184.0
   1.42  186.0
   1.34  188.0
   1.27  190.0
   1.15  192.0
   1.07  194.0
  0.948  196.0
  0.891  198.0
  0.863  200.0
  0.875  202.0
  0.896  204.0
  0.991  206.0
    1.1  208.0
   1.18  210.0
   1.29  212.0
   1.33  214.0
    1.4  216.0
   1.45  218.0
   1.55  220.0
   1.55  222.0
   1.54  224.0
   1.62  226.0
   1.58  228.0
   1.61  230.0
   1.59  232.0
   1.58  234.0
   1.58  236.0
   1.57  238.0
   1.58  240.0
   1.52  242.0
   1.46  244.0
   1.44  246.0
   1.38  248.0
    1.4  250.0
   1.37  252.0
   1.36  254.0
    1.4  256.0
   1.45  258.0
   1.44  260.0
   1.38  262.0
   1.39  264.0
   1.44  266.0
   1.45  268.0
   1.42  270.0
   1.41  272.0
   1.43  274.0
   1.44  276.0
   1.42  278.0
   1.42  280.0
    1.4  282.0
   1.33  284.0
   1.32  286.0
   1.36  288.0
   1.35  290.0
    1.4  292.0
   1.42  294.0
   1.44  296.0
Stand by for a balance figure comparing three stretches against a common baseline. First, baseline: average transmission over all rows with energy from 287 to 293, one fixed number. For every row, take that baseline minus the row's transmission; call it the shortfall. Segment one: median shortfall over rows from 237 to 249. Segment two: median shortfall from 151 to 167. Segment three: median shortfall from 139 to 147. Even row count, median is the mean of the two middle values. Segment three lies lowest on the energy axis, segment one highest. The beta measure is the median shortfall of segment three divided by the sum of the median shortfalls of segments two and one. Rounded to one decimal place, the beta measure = 1.0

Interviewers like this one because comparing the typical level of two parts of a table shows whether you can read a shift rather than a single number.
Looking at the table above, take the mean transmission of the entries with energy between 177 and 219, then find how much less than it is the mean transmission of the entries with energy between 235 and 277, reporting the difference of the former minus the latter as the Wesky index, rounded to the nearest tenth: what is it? -0.3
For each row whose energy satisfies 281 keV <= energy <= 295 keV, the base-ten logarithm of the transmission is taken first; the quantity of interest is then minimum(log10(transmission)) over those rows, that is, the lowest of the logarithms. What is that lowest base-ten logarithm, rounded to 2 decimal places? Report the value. 0.12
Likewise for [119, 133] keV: 0.21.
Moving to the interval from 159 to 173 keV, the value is -0.08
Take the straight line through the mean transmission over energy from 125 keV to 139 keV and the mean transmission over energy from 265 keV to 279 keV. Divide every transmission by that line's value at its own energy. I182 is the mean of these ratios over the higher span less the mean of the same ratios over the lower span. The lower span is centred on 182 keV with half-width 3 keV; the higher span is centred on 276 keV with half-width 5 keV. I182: 0.12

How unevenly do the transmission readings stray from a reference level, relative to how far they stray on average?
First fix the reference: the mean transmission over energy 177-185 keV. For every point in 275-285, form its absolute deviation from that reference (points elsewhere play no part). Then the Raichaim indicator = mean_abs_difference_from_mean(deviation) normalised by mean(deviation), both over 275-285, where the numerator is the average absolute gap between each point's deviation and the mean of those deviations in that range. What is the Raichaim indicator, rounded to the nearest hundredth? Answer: 0.41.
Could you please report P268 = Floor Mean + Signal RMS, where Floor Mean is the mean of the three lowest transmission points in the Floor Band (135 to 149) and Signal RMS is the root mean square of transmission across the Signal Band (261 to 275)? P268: 3.12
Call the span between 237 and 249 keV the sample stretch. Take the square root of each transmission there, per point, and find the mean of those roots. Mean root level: 1.22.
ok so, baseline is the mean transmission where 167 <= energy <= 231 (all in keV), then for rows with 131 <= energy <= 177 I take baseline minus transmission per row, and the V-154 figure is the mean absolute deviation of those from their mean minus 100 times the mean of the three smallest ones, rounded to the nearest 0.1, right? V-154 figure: 54.9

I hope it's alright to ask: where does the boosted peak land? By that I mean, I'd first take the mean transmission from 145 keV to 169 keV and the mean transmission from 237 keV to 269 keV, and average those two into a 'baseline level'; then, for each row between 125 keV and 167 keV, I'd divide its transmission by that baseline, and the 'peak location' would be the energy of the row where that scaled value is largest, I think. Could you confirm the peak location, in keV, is 144.0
